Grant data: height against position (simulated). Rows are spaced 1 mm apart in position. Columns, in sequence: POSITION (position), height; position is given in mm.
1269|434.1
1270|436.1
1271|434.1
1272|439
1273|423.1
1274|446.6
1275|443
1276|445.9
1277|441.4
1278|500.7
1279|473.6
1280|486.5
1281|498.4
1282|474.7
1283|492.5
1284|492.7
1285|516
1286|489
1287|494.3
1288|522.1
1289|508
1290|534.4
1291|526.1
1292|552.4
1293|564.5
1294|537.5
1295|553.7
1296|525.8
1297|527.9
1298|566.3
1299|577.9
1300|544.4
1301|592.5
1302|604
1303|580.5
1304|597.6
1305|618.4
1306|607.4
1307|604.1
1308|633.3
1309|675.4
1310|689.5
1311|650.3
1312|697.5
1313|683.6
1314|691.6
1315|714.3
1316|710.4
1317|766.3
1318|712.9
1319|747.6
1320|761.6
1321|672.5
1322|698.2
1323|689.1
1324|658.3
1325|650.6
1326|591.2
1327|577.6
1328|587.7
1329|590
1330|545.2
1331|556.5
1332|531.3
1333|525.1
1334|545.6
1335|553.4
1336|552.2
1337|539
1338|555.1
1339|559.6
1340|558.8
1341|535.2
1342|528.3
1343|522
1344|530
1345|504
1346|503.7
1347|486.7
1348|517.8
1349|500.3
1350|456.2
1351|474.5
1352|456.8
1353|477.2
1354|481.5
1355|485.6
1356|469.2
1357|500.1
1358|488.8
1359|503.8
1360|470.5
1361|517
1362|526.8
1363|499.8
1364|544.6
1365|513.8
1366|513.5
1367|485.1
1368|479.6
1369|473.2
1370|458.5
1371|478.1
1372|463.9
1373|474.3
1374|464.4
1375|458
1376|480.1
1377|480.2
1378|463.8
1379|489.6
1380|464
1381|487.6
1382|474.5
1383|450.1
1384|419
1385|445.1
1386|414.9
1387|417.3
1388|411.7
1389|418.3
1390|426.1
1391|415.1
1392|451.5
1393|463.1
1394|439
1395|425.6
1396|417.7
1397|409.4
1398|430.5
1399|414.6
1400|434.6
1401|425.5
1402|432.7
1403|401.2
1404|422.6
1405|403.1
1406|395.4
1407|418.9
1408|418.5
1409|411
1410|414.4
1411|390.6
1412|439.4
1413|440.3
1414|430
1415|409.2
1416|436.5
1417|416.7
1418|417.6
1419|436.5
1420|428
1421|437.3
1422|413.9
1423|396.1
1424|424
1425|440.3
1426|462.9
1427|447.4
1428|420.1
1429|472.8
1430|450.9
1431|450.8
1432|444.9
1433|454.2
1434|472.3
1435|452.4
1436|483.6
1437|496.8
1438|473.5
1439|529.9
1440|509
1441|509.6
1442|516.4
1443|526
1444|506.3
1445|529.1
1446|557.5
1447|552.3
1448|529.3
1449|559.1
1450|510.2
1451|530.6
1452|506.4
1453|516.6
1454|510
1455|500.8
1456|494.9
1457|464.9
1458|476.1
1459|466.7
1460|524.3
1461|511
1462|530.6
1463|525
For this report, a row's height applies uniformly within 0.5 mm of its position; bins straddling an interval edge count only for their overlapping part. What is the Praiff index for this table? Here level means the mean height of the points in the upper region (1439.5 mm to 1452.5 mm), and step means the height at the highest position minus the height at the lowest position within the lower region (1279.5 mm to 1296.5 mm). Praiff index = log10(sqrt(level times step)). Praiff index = 2.2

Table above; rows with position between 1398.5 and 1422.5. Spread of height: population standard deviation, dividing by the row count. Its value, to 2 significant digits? 14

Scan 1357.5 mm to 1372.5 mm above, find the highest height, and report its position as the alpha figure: 1364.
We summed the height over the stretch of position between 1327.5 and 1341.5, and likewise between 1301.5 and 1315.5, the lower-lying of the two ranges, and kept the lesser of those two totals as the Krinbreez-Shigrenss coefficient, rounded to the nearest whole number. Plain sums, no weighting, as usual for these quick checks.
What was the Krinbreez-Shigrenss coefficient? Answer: 7735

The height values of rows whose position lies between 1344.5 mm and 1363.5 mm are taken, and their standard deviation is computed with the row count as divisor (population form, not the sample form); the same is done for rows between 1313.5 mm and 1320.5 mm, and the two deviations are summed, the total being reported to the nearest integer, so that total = 46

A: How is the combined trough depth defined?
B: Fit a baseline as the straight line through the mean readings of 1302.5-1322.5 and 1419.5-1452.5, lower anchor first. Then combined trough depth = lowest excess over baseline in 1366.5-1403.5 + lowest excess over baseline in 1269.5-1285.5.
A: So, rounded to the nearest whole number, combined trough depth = -460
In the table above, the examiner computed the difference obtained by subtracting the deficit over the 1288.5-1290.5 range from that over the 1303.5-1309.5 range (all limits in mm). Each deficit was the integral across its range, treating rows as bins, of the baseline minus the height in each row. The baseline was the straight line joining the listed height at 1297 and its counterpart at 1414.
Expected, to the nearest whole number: -642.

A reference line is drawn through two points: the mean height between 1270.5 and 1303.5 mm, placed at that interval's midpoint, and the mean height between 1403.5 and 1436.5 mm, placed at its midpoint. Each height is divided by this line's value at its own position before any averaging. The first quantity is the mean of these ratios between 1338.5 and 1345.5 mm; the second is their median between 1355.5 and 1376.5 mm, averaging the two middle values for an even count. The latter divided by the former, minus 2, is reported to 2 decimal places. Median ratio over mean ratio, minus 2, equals -1.07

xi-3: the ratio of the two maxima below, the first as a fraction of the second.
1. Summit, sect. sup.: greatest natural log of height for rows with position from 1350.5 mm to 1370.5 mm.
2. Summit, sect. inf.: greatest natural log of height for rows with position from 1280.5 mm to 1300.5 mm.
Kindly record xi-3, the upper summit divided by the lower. 0.991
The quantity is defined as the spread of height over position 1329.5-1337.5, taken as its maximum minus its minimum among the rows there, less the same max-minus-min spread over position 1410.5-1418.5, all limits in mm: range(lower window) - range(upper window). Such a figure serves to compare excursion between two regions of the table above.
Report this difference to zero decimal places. -18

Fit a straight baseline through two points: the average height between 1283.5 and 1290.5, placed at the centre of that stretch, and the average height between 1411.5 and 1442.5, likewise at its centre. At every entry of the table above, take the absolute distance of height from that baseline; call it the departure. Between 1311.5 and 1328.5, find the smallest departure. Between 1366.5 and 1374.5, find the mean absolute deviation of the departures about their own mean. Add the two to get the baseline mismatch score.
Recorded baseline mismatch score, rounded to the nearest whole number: 90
